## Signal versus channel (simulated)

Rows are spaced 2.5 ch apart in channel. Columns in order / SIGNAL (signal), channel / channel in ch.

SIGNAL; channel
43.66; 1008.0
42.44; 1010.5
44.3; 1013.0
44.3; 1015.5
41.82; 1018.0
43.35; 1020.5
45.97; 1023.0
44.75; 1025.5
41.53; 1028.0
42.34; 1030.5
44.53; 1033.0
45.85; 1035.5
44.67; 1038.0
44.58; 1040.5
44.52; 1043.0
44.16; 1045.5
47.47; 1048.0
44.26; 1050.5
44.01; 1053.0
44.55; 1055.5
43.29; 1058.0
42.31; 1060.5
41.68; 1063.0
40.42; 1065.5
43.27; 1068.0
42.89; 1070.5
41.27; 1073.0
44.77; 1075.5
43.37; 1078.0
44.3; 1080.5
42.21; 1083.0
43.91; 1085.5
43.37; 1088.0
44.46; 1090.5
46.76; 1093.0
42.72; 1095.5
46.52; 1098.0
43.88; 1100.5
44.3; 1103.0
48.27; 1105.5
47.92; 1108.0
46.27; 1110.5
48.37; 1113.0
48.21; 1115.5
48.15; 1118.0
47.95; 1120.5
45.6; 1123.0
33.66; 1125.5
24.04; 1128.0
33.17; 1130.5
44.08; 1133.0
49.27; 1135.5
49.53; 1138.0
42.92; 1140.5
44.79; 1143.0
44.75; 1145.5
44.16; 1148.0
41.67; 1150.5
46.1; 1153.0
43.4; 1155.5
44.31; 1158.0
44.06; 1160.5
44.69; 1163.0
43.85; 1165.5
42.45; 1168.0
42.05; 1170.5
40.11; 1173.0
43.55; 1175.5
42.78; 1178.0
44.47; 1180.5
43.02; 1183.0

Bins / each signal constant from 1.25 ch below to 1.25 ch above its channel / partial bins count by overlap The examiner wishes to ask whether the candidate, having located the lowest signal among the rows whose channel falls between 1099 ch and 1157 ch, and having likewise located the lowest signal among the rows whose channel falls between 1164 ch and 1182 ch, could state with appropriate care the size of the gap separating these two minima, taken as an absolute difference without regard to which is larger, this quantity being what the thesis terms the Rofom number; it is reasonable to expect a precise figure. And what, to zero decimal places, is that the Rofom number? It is 16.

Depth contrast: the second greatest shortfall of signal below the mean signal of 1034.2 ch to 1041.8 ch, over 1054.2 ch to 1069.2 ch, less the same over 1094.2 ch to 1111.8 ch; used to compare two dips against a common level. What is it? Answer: 2.2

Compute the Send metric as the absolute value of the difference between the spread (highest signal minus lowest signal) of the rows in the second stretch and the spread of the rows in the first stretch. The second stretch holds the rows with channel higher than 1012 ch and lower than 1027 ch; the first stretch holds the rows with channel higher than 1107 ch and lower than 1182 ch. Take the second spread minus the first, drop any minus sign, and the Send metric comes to 21.3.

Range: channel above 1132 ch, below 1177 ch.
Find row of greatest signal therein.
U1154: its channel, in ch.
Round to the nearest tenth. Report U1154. 1138.0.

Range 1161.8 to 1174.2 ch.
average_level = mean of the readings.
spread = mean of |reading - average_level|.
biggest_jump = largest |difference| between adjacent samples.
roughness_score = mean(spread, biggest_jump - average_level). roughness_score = -19.7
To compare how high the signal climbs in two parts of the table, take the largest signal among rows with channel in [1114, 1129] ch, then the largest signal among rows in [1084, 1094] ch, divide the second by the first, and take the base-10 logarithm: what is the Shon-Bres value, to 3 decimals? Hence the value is -0.013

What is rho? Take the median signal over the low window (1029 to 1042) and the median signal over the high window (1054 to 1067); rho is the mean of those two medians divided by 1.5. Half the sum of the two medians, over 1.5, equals 29.0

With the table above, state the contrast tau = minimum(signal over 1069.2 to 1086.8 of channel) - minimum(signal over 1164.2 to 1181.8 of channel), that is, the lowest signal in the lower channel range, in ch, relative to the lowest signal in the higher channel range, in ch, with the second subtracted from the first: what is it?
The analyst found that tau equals 1.2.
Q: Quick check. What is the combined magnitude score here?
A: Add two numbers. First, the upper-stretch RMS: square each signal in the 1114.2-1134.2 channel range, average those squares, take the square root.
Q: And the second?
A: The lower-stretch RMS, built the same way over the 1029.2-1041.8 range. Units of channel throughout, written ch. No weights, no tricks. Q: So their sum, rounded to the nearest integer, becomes 86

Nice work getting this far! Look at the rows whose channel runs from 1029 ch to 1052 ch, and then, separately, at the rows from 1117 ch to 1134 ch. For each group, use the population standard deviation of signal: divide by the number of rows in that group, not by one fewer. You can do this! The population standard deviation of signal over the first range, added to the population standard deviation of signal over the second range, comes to 9.9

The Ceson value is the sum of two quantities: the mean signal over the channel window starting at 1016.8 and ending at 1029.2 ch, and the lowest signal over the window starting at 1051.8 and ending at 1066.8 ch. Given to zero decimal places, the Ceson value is 84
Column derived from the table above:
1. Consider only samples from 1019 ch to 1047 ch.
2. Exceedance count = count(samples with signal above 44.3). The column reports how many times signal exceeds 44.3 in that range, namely 7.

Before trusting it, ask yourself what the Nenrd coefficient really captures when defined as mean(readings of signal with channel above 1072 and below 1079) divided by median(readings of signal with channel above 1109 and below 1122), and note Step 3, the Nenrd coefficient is 0.90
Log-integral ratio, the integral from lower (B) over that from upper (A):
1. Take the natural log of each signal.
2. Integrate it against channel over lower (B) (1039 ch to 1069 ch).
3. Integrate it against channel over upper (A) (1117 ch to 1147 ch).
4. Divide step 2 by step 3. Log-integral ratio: 1.01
